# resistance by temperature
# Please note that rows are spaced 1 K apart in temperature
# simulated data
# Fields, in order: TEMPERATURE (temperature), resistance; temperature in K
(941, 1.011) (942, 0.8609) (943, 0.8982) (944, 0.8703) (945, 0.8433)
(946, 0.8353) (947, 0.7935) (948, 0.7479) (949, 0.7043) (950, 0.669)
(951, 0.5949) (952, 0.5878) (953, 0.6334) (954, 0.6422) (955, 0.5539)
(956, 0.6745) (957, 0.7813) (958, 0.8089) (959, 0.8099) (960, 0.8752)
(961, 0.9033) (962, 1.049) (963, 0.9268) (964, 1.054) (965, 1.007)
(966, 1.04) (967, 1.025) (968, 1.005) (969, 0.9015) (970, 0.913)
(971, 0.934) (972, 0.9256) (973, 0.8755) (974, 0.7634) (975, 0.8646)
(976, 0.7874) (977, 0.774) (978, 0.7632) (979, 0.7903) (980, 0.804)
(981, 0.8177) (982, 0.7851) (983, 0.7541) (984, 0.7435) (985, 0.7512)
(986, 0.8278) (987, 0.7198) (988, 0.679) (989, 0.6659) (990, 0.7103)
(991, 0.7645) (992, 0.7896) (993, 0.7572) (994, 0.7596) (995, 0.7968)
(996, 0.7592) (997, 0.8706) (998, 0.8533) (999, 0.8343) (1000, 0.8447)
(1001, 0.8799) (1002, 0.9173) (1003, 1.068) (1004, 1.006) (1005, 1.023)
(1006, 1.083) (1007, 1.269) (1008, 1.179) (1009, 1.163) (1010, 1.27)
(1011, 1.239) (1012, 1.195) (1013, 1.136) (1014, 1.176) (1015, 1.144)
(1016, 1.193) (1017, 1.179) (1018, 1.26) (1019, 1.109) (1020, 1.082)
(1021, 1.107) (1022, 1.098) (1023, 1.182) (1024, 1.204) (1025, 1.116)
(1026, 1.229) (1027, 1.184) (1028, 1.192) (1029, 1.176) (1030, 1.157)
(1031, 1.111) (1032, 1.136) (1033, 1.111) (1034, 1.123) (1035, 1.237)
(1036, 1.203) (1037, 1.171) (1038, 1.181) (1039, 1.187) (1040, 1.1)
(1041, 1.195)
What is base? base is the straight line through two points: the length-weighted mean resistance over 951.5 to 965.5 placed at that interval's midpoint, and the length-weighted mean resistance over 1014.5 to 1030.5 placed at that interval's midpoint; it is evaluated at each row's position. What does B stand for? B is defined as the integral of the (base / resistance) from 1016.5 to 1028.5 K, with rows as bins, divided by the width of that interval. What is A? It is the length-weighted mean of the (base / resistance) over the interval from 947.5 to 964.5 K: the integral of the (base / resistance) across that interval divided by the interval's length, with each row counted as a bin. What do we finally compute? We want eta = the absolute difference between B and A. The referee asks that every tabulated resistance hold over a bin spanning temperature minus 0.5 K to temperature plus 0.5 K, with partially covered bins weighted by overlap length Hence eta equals 0.07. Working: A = 1.07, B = 1.00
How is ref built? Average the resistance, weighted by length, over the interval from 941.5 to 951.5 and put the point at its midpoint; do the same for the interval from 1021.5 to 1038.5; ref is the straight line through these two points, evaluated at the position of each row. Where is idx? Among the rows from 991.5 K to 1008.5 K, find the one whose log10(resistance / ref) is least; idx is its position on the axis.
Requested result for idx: 996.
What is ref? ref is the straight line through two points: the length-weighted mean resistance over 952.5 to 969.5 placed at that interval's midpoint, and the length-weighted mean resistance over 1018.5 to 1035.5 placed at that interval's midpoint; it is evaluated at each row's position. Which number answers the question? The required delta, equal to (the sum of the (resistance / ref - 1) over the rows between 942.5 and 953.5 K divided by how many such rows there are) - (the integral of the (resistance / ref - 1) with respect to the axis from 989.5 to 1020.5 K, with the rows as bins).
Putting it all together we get 1.4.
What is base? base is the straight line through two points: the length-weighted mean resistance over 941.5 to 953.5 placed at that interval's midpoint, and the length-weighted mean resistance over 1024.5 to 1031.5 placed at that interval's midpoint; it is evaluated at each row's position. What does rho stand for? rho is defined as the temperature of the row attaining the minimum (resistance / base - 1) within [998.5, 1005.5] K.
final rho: 999 K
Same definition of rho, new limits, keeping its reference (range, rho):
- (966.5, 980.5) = 978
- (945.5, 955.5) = 955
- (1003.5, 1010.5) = 1004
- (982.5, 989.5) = 989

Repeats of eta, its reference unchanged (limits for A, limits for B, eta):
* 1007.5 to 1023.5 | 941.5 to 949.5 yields 0.06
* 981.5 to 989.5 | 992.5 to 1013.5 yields 0.21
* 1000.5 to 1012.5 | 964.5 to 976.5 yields 0.02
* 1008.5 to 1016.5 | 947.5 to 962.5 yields 0.17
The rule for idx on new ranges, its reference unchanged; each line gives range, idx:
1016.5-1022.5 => 1020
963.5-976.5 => 974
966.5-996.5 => 989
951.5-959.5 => 955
